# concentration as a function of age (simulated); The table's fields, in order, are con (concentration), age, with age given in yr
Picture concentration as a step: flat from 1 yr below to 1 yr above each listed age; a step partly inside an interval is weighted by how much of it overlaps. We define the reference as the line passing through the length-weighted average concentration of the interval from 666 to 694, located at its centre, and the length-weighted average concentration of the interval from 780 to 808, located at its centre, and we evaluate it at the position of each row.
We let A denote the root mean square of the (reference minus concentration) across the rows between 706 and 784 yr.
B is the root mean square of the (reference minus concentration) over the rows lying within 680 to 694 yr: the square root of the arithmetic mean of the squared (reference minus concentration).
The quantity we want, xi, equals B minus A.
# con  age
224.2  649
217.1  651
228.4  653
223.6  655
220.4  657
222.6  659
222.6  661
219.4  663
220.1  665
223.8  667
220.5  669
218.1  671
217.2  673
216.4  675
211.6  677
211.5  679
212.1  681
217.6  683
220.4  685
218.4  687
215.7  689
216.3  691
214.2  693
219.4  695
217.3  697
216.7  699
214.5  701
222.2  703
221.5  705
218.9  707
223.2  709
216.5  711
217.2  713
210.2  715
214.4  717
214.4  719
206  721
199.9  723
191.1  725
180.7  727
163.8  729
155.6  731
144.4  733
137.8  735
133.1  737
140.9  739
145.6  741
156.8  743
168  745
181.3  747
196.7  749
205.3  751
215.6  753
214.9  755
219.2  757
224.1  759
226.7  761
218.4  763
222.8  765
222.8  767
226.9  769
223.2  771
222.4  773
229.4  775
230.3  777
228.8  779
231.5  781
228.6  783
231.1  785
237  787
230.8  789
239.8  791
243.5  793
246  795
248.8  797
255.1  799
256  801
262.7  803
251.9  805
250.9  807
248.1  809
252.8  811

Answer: -40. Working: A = 43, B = 3.4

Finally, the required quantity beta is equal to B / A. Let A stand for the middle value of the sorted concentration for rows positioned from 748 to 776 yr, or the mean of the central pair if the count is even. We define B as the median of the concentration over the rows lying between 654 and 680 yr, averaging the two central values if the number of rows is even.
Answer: 0.99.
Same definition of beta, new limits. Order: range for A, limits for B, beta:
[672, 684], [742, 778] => 1.03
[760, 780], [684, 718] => 0.97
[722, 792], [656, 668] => 1.01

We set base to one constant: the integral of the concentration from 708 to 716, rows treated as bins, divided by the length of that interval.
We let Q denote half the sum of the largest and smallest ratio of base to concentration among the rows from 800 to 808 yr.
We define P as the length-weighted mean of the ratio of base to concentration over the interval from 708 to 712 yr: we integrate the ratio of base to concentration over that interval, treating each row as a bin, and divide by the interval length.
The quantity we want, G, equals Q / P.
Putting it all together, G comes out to 0.86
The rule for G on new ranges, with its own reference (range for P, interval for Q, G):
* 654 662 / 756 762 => 1.00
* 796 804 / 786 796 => 1.07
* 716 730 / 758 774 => 0.87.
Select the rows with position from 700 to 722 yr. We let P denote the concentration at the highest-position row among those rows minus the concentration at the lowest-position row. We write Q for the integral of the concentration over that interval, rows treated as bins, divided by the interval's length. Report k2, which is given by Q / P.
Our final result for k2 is -25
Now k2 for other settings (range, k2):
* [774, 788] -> 30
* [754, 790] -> 14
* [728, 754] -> 3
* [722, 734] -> -3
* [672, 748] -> -5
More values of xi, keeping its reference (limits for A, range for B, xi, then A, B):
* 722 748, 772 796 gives -62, 72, 9.7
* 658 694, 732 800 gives 36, 6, 41.5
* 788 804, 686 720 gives -2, 9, 6.6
